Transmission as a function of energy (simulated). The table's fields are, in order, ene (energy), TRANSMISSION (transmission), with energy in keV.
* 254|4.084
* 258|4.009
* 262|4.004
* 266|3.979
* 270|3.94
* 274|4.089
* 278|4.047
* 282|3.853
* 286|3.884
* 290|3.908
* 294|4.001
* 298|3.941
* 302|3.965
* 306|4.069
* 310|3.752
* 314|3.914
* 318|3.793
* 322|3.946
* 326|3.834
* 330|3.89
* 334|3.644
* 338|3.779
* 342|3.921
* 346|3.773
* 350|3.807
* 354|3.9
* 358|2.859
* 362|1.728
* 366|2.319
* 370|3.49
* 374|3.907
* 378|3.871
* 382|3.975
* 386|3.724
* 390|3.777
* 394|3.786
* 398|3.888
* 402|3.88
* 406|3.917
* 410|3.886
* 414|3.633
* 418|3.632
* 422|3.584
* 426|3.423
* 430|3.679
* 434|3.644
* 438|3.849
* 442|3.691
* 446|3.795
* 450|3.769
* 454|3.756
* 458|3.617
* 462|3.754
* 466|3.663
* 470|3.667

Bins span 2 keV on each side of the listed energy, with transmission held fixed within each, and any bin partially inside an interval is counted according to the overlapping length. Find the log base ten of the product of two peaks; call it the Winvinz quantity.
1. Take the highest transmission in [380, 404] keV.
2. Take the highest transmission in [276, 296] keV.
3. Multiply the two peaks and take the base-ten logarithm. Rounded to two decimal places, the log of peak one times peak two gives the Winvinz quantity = 1.21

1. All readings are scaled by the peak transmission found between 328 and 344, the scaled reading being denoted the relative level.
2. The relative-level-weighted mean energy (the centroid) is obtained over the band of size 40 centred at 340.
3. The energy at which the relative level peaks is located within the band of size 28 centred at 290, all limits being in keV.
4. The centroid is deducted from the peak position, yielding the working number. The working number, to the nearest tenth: -61.5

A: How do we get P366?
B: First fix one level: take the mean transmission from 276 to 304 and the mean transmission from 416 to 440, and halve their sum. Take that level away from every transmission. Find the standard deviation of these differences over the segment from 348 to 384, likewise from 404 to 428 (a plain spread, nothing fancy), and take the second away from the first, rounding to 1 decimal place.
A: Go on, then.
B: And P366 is 0.6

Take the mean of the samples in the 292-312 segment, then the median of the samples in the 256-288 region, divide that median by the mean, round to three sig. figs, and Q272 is 1.01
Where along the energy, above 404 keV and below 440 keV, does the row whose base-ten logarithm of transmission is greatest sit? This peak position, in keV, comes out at 406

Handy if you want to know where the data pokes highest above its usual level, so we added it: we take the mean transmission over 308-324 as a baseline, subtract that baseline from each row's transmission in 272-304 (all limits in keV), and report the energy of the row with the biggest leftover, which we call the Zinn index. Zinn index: 274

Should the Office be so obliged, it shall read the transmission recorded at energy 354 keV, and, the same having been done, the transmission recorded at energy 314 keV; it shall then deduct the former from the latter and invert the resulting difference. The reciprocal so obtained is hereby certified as 71.4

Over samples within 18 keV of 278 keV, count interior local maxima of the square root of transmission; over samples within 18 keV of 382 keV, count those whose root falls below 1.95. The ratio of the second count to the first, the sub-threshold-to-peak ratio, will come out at 5.0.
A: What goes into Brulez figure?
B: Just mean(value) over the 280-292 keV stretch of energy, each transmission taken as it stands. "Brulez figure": 3.882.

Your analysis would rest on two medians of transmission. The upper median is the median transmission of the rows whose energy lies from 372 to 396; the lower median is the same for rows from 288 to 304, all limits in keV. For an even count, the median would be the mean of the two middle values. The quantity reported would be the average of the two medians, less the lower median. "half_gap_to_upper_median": -0.062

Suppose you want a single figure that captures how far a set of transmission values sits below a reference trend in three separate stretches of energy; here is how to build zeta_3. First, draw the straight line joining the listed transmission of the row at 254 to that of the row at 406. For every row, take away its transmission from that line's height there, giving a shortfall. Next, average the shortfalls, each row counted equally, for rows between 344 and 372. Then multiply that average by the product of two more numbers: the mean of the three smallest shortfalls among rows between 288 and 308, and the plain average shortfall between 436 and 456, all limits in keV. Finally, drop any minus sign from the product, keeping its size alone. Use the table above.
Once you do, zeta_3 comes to 0.0018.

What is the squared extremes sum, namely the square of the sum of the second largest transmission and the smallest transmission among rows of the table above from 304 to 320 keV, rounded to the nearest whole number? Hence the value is 59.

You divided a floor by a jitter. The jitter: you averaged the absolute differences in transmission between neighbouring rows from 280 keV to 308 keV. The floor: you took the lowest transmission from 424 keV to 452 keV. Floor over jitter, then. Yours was 61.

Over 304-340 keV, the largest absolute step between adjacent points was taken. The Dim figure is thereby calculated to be 0.32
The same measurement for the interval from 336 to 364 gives 1.13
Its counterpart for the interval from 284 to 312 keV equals 0.32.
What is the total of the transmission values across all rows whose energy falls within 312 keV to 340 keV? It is 26.8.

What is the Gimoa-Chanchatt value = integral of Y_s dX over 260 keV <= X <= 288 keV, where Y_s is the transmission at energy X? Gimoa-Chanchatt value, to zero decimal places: 111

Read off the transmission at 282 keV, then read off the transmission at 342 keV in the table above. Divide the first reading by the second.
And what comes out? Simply 0.98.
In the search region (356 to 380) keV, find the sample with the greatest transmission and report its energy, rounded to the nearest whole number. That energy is 374 keV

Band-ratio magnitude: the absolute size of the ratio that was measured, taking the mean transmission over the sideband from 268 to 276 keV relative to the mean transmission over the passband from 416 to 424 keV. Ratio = 1.113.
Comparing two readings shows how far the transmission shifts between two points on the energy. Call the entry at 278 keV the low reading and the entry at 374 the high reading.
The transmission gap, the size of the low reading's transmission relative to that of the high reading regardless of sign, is 0.14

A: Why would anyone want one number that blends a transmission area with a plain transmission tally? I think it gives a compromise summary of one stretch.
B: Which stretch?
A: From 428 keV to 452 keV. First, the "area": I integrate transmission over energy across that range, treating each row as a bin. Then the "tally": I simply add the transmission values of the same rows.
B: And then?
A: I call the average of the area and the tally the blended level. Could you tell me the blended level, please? 56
